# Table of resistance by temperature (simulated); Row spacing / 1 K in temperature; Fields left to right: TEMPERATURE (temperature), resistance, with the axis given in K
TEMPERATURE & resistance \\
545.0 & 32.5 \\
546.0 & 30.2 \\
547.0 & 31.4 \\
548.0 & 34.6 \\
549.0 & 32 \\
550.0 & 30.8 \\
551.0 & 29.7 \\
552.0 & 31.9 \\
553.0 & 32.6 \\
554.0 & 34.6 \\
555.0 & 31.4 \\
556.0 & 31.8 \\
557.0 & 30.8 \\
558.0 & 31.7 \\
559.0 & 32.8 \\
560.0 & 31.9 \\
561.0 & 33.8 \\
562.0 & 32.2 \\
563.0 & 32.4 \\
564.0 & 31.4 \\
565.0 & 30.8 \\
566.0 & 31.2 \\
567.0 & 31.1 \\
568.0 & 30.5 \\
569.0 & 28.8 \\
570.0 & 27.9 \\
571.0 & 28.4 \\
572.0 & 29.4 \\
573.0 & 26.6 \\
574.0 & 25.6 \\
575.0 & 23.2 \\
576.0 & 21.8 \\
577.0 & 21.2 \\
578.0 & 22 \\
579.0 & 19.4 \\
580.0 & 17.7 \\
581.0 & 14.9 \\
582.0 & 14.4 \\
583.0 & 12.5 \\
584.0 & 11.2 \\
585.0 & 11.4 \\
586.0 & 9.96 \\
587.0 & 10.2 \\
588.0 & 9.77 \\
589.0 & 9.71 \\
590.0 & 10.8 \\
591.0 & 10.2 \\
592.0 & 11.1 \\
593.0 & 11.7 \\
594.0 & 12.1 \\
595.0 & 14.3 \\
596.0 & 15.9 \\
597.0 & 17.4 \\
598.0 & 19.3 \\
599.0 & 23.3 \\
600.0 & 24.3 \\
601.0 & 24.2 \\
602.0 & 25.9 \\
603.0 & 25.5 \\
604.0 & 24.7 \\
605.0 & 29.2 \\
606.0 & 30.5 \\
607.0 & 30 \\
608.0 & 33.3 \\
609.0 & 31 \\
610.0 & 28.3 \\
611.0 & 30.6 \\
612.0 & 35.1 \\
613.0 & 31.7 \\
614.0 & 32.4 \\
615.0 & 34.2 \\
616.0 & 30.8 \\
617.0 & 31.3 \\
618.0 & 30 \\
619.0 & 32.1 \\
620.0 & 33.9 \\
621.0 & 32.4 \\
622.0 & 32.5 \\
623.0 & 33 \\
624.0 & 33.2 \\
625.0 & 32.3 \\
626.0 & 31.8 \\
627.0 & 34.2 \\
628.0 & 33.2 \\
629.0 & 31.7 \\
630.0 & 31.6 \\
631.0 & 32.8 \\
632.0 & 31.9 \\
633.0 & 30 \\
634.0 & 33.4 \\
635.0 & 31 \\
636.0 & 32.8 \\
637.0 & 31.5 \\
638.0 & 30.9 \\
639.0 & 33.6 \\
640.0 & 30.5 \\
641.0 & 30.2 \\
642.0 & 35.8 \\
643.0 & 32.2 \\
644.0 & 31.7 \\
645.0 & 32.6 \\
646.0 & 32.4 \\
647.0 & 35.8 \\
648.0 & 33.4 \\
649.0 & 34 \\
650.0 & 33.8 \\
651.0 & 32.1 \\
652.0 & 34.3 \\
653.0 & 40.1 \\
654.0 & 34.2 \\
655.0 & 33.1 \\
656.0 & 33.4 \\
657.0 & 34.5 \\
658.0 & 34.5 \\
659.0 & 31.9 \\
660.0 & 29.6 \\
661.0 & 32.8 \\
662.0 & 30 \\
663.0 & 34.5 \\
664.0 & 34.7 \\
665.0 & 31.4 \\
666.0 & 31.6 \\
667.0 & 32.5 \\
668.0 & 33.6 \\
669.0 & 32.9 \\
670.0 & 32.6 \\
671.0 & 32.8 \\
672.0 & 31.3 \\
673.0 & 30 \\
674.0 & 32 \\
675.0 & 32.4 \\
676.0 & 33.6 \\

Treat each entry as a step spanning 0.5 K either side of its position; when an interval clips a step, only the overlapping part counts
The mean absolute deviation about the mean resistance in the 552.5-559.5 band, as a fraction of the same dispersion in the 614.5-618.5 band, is 0.71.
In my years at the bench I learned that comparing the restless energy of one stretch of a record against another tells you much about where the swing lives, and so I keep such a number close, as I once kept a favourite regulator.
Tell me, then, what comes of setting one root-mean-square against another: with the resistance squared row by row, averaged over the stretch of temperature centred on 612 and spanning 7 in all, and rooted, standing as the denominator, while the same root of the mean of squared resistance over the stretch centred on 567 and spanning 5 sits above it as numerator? 1.0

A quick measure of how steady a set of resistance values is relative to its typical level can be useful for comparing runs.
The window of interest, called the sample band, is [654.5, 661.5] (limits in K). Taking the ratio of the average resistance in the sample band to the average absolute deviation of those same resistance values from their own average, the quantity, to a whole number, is 27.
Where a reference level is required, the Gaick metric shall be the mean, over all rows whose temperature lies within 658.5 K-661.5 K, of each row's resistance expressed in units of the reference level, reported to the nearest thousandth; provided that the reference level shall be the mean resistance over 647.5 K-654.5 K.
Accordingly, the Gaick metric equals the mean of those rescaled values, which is 0.910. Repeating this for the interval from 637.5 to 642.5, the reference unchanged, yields 0.932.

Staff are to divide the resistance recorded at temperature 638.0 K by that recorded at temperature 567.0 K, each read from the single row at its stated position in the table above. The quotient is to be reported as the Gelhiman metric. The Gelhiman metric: 0.99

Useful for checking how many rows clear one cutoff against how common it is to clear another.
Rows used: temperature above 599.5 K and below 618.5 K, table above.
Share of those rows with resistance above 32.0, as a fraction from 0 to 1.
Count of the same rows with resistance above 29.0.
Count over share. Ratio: 62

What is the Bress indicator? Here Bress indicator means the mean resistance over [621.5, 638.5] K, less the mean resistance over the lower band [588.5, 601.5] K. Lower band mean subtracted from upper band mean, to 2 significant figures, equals 17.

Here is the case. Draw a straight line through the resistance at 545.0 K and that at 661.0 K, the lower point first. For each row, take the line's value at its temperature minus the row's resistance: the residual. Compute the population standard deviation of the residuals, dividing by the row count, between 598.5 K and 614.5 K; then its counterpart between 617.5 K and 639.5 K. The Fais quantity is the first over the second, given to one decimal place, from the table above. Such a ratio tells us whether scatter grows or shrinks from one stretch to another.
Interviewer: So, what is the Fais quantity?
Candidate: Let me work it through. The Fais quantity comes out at 3.1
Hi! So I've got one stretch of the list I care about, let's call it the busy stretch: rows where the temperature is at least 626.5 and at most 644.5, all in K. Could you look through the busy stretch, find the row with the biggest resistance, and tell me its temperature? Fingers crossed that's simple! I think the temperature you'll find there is 642.0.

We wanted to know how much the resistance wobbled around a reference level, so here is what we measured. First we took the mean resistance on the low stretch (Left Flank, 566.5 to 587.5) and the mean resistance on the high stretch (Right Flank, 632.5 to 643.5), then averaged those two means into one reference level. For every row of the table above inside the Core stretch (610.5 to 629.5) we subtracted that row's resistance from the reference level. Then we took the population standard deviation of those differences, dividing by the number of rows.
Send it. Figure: 1.3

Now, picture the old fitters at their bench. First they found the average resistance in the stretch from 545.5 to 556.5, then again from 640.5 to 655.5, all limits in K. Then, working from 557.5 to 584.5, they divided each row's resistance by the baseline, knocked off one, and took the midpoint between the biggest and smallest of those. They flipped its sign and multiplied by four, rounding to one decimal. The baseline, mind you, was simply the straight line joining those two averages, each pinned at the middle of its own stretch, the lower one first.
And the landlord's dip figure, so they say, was 1.2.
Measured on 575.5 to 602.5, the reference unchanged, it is 1.8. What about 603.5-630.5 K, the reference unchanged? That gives 0.4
